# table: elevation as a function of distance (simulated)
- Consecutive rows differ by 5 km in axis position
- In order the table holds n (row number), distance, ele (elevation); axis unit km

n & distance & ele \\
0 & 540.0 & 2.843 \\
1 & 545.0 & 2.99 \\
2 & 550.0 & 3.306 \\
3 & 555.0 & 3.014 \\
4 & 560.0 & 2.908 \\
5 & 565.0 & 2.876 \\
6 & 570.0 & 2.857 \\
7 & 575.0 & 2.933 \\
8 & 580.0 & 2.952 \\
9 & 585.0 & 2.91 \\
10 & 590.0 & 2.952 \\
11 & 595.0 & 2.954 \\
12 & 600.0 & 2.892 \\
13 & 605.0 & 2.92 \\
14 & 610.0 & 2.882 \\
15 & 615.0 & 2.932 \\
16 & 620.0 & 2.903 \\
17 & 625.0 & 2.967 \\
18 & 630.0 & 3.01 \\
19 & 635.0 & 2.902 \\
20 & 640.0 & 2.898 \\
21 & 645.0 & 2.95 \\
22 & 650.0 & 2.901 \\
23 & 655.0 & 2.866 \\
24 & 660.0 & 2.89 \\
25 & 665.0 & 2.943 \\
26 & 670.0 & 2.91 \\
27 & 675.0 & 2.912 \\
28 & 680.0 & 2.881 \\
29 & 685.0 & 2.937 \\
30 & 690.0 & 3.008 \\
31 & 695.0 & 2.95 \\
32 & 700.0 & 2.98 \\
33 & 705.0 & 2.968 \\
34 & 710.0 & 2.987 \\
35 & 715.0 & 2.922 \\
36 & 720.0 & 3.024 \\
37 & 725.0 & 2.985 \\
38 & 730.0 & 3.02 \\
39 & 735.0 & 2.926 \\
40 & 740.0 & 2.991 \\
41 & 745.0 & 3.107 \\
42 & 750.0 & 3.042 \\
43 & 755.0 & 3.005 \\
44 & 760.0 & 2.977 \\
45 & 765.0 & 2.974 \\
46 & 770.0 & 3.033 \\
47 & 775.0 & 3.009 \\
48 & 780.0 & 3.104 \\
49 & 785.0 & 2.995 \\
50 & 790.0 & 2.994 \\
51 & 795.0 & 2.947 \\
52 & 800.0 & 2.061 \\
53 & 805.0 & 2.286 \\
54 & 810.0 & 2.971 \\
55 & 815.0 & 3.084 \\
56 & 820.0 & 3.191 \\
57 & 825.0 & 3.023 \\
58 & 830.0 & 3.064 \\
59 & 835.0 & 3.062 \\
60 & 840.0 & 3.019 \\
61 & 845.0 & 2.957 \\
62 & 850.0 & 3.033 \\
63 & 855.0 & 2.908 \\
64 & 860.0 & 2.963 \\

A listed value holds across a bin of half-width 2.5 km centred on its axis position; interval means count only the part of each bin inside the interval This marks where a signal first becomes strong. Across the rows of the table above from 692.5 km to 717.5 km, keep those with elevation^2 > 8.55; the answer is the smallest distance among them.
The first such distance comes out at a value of 695.0 km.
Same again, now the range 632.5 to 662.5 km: 645.0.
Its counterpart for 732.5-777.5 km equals 735.0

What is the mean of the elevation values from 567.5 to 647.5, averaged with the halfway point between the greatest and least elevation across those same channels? 2.93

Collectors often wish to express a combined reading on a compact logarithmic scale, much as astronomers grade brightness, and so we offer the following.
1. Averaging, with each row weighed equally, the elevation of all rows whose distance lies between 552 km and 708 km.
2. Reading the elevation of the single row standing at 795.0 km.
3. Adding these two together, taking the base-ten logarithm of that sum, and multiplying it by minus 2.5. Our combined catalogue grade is -1.92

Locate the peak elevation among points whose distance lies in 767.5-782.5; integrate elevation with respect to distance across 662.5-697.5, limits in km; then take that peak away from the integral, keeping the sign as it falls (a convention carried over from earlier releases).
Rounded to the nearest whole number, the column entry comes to 100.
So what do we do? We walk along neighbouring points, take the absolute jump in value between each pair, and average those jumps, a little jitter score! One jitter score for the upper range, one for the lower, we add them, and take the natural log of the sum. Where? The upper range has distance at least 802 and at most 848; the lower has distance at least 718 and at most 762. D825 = -1.55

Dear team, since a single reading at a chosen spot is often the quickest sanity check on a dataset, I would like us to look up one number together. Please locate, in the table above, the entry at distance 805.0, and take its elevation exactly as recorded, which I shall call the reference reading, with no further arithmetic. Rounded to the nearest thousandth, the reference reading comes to 2.286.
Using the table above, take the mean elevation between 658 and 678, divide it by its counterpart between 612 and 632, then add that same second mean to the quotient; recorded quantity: 3.94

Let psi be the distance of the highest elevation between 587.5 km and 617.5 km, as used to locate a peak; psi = 595.0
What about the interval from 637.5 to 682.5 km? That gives 645.0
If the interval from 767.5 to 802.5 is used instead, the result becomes 780.0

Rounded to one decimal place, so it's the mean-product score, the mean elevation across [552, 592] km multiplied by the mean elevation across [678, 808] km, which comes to 8.6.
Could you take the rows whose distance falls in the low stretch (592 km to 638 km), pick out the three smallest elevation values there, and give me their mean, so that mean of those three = 2.89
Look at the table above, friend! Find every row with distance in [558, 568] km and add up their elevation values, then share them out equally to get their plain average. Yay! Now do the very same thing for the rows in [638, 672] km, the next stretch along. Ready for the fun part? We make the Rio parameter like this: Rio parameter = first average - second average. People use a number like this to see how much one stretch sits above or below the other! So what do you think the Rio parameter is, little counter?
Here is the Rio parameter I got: -0.02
